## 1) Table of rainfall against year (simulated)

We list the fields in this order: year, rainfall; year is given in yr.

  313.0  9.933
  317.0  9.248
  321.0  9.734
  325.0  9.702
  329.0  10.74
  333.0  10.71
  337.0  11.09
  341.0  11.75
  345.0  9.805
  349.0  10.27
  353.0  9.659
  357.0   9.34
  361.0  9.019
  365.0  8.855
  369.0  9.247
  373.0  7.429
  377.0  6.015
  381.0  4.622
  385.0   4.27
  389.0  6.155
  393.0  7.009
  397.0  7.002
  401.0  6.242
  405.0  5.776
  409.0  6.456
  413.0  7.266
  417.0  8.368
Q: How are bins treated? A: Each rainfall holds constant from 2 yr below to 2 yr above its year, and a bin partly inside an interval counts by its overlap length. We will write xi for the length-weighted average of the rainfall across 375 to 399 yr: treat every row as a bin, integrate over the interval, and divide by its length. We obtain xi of 5.8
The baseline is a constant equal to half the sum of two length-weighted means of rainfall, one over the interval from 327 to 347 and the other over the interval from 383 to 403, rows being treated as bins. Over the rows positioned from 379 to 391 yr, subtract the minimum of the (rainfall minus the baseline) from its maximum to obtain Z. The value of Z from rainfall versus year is 1.9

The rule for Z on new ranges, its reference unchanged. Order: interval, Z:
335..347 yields 1.9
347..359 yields 0.9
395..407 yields 1.2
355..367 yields 0.5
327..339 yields 0.4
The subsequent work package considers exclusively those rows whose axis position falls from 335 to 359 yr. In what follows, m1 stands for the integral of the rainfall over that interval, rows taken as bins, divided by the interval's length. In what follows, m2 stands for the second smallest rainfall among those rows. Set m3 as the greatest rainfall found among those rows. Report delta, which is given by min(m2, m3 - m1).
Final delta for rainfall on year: 1.4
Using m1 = 10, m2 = 9.659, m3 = 11.75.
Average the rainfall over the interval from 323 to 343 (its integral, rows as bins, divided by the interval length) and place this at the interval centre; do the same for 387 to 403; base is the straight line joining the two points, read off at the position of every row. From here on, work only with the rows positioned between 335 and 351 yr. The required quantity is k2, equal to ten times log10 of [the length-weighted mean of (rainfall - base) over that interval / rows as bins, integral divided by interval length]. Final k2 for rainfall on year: -2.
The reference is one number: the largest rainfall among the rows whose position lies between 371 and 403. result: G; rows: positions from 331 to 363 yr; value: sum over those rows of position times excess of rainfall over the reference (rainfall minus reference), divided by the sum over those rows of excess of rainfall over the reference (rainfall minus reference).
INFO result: 344.6 yr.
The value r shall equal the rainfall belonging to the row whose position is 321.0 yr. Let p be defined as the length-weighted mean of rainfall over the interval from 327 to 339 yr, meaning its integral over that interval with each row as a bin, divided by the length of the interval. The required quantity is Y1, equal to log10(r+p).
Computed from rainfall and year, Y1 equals 1.31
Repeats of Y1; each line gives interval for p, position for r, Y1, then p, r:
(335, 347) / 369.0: 1.30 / 10.9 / 9.247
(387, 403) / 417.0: 1.18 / 6.6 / 8.368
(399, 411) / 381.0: 1.03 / 6.2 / 4.622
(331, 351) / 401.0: 1.23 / 10.7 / 6.242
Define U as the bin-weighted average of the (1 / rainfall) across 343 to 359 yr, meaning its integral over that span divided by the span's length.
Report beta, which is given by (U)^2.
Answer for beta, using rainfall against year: 0.011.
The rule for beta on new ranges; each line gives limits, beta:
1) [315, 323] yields 0.011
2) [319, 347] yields 0.009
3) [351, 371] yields 0.012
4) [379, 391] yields 0.042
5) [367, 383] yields 0.024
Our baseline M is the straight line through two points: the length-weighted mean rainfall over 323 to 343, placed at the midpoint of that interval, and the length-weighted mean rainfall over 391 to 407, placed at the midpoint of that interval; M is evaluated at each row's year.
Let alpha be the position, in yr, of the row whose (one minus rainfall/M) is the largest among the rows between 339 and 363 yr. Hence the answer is 345.0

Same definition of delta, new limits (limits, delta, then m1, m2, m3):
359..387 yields 2.2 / 7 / 4.622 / 9.247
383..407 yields 0.9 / 6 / 5.776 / 7.009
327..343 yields 0.7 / 11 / 10.74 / 11.75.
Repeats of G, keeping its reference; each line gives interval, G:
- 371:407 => 388.5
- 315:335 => 326.2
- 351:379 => 357.3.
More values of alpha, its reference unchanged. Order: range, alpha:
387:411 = 389.0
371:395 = 385.0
